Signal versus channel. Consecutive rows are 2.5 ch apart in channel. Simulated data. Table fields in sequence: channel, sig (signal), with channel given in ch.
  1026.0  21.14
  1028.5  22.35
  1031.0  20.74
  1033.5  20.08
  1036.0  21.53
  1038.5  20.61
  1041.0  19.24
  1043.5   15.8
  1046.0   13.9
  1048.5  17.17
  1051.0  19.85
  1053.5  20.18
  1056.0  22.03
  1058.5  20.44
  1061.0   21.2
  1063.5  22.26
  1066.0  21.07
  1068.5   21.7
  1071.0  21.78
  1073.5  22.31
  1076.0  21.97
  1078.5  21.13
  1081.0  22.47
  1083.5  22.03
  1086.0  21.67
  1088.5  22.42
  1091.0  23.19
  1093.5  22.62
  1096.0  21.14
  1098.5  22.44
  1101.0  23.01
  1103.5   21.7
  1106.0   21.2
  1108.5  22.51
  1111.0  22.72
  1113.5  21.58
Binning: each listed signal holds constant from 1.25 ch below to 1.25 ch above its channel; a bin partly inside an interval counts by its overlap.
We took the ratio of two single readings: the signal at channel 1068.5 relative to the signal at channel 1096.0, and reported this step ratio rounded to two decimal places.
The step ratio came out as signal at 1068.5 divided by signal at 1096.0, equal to 1.03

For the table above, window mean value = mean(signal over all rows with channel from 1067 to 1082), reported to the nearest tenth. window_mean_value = 21.9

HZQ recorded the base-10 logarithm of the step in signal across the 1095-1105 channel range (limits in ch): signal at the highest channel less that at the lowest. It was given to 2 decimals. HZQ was -0.25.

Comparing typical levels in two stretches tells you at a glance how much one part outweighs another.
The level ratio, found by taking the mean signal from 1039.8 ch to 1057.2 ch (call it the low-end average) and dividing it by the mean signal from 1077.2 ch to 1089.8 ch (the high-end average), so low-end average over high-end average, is 0.834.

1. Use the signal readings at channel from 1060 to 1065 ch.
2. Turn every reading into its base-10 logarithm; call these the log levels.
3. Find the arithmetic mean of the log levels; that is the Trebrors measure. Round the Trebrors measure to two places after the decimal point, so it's 1.34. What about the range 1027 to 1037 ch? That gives 1.33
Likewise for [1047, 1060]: 1.30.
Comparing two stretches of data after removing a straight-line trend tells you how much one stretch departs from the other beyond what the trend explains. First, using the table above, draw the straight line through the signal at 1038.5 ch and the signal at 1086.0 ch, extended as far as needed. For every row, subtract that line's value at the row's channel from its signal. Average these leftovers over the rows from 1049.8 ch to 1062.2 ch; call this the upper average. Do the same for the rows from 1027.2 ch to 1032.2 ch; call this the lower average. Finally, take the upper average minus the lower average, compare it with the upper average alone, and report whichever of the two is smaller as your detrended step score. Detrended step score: -1.4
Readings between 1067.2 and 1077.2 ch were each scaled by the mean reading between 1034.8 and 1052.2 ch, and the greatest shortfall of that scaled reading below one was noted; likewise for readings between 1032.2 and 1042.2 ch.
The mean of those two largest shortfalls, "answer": -0.12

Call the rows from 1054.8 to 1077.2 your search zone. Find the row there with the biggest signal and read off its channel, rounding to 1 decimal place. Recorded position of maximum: 1073.5 ch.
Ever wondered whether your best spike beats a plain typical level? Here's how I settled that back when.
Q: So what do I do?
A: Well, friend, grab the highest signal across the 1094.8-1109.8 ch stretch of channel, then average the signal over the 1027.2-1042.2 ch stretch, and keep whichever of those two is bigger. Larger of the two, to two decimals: 23.01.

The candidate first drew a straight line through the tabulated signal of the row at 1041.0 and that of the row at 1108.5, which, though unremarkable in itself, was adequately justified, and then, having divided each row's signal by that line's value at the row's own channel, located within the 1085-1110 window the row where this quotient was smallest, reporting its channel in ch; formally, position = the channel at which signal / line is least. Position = 1106.0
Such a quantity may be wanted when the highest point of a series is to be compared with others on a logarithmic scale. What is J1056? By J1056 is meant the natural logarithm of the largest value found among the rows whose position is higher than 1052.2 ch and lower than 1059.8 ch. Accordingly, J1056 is 3.09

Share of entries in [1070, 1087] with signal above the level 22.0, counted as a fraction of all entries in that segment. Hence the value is 0.43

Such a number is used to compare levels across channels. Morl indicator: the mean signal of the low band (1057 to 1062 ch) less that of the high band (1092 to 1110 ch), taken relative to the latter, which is -0.057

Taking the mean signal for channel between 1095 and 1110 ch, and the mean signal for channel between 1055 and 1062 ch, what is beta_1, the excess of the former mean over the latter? 0.8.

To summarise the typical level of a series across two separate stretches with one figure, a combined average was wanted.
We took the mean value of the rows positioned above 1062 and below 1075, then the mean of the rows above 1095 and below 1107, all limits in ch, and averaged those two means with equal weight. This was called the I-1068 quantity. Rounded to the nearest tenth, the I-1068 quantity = 21.9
